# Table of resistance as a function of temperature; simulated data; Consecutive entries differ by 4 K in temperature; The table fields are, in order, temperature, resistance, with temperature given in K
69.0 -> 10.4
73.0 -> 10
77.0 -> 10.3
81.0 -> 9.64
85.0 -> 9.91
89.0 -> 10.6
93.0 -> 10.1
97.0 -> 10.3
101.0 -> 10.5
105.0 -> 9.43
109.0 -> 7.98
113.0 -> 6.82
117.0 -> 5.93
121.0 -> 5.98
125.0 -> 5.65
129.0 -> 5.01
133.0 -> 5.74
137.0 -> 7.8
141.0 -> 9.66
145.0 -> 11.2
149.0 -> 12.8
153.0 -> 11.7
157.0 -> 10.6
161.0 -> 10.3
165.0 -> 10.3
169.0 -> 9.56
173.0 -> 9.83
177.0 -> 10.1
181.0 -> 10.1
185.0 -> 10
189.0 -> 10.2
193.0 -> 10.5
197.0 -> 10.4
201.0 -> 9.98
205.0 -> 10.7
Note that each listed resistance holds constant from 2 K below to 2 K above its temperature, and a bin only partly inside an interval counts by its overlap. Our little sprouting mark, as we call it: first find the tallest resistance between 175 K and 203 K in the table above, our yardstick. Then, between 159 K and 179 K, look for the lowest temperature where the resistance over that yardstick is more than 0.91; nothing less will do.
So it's 161.0 K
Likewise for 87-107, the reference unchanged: 89.0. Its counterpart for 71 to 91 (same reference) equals 73.0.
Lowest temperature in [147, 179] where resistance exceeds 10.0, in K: 149.0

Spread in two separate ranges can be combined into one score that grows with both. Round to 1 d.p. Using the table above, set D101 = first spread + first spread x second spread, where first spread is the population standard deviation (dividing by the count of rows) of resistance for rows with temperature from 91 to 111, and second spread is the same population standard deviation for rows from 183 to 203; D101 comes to 1.1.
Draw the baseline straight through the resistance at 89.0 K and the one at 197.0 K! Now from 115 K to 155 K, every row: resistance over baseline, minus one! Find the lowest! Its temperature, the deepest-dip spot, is 129.0 K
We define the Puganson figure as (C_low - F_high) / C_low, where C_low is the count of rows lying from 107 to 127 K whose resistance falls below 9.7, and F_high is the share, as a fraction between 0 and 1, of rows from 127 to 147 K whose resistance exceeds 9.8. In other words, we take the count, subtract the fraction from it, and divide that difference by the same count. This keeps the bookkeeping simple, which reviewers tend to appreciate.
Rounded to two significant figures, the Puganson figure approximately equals 0.96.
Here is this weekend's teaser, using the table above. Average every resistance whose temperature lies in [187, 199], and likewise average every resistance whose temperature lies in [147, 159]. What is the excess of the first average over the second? -1.3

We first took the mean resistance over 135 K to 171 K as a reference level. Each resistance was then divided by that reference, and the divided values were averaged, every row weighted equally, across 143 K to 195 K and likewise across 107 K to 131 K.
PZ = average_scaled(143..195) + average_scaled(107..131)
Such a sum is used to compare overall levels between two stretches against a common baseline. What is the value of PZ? 1.61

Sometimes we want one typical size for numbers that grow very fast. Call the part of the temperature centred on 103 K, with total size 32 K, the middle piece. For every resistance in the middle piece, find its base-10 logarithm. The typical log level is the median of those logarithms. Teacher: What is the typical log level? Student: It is 0.99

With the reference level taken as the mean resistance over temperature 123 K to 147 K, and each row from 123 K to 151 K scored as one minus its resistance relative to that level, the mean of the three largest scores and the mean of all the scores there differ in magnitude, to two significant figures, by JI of 0.37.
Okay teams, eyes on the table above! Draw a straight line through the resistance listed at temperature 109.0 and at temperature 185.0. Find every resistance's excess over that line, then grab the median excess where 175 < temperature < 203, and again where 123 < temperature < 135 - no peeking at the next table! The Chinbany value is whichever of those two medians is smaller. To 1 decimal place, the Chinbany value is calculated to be -2.9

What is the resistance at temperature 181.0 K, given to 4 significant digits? 10.10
